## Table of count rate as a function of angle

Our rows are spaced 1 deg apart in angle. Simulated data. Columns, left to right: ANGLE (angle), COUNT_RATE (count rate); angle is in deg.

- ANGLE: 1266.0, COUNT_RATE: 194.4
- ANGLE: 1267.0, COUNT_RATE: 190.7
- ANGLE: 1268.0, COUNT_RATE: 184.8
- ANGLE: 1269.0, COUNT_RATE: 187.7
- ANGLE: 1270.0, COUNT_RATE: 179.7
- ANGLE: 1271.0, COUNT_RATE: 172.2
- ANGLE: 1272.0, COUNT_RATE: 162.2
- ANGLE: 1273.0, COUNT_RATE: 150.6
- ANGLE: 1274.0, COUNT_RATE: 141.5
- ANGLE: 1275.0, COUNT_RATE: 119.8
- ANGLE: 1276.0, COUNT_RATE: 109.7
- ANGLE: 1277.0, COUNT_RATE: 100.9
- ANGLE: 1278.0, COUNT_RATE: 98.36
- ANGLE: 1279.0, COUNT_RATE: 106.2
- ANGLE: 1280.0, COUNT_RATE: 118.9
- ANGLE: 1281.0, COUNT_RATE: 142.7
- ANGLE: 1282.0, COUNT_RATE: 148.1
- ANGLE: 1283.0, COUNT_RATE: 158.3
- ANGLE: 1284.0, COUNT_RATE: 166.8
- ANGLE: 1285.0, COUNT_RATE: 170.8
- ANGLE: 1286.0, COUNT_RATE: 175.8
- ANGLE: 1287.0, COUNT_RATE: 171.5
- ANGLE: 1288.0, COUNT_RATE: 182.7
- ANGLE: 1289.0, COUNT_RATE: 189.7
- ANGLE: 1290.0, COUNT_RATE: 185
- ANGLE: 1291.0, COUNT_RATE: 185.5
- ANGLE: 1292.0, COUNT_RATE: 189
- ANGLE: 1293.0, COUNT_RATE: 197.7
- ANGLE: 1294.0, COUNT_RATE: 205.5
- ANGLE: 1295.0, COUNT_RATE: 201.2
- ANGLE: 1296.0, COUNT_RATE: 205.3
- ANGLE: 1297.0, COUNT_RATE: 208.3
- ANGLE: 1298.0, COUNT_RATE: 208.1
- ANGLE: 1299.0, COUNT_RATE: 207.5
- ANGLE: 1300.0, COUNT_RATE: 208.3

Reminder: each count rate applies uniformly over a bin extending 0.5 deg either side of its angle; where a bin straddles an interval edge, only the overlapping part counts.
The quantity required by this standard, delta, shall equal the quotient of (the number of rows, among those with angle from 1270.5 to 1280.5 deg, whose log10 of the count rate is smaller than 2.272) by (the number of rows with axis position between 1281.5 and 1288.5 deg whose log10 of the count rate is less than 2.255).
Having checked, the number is 1.7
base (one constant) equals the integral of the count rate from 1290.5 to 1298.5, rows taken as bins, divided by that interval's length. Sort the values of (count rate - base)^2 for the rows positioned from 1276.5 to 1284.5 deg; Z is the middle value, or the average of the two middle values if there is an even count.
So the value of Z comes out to 4941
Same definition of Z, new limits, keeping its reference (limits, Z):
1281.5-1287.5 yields 982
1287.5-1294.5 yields 123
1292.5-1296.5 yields 16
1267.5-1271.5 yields 324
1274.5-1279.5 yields 8813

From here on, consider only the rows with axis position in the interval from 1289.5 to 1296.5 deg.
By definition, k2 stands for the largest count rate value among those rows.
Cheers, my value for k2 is 205.5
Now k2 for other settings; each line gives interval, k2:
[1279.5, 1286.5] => 175.8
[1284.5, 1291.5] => 189.7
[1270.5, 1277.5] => 172.2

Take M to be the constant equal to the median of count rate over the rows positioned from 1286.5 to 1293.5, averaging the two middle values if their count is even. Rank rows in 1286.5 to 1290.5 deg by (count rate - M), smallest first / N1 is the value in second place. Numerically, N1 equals -3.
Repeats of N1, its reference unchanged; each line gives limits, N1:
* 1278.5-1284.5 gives -67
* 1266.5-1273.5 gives -23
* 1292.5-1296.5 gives 16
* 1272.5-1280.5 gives -85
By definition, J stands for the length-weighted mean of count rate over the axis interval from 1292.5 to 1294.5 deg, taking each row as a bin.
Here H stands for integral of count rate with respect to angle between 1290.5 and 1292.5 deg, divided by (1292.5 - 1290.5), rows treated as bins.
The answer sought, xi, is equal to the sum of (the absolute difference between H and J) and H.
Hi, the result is 202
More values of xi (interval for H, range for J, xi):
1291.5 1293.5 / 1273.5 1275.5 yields 256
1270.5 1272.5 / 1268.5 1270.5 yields 184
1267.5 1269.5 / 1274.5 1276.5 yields 258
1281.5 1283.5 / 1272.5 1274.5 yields 160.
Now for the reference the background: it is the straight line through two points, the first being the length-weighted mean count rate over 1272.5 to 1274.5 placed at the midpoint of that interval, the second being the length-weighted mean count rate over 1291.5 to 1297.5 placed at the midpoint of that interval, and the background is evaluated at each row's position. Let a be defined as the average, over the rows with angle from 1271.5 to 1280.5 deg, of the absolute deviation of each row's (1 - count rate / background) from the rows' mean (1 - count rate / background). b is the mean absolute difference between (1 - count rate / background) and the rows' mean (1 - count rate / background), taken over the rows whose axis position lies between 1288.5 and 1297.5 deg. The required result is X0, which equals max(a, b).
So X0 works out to 0.16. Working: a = 0.16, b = 0.02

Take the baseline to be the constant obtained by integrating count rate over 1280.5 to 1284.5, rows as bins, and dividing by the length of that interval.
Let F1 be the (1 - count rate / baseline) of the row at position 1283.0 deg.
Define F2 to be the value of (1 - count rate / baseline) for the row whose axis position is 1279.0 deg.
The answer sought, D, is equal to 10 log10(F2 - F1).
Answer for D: -5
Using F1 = -0.03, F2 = 0.31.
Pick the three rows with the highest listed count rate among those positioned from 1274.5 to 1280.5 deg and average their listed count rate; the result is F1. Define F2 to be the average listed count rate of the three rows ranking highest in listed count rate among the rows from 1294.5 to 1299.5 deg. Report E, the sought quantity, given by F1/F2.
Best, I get 0.6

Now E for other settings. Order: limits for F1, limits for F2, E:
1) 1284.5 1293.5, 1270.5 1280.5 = 1.2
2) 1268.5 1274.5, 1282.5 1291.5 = 1.0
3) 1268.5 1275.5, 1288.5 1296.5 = 0.9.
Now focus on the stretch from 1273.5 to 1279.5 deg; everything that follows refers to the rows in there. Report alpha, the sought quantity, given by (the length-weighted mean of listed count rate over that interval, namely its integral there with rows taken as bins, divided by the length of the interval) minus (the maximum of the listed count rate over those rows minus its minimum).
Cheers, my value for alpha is 70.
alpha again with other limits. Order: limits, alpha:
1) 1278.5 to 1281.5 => 86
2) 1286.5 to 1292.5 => 166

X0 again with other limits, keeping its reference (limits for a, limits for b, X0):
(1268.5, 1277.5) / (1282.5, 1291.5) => 0.22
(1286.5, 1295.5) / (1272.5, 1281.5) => 0.12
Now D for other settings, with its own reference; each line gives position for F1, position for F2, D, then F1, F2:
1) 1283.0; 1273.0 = -13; -0.03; 0.02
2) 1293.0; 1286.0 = -8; -0.28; -0.14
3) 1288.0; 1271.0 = -12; -0.19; -0.12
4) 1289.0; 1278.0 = -2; -0.23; 0.36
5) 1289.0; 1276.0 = -3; -0.23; 0.29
